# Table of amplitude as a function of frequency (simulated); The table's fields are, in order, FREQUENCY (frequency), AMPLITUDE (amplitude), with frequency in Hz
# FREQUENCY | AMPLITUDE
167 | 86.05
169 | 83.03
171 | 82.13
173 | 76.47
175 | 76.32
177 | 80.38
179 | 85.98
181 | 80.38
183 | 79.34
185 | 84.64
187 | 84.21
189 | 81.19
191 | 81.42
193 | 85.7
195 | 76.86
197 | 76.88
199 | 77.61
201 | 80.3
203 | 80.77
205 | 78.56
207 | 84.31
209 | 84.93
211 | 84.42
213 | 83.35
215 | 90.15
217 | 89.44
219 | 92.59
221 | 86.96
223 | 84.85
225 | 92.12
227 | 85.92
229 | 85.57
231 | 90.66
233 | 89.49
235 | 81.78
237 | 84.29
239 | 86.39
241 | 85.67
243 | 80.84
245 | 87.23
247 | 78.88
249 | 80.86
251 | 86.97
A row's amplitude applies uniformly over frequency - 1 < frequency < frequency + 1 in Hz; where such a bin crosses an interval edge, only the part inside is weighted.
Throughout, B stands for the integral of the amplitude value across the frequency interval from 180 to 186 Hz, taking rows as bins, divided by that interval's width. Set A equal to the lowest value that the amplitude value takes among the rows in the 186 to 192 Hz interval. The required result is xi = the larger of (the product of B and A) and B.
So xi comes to 6613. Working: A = 81.19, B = 81.5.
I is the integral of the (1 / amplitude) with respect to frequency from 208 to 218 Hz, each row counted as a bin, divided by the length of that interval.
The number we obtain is 0.0116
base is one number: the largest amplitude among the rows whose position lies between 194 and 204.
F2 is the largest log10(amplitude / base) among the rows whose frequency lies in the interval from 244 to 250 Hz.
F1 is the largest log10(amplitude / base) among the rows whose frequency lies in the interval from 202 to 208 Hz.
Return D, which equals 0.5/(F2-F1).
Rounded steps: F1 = 0.019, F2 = 0.033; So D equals 34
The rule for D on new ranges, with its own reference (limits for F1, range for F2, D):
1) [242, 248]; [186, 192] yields -33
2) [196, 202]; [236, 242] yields 16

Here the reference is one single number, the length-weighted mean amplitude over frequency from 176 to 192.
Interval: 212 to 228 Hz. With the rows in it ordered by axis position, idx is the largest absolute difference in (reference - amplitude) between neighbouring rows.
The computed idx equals 7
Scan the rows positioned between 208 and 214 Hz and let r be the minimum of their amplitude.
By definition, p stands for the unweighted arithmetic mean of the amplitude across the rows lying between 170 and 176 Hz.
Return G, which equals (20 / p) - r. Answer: -83.1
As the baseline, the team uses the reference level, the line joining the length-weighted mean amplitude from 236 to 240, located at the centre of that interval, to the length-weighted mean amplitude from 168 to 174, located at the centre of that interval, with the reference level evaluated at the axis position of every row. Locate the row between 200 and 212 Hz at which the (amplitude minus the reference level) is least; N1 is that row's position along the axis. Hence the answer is 205 Hz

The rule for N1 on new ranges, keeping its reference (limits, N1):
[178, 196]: 195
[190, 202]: 197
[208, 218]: 213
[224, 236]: 235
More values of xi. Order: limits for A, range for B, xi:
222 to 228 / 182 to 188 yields 7020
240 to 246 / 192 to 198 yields 6452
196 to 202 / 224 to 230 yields 6755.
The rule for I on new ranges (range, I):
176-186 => 0.0122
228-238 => 0.0116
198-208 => 0.0125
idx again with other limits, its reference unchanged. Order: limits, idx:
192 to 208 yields 9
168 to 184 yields 6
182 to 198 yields 9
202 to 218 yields 7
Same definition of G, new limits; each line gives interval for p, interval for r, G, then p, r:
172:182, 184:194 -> -80.9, 80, 81.19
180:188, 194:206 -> -76.6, 82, 76.86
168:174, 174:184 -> -76.1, 81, 76.32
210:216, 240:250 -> -78.6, 86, 78.88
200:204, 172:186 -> -76.1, 81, 76.32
